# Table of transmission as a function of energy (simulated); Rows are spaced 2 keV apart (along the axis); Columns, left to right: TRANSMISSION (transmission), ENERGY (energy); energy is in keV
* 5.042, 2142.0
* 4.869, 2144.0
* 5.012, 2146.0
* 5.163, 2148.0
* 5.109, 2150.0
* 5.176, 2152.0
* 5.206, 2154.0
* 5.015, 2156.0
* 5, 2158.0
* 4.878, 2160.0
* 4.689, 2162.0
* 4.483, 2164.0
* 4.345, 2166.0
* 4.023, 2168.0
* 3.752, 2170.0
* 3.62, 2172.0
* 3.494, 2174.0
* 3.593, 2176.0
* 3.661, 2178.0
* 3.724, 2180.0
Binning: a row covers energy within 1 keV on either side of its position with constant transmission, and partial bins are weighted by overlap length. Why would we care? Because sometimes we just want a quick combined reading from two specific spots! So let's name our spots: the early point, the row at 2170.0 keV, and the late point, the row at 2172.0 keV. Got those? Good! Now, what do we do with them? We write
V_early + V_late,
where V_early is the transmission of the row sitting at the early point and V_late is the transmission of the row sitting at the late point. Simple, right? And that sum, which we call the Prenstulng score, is 7.4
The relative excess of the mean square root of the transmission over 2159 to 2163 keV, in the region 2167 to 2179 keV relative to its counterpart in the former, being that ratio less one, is -0.12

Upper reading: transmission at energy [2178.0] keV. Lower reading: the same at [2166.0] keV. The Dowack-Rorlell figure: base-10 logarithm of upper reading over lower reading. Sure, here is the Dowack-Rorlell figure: -0.074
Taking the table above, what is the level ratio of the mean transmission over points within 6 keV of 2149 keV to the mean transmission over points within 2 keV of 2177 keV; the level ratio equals 1.40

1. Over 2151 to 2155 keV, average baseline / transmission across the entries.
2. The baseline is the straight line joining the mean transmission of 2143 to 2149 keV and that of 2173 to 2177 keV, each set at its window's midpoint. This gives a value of 0.898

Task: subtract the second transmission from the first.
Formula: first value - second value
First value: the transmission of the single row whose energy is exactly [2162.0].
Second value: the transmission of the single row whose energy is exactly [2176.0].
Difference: 1.1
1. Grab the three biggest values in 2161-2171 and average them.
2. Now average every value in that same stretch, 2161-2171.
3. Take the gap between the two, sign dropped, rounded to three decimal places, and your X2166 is 0.247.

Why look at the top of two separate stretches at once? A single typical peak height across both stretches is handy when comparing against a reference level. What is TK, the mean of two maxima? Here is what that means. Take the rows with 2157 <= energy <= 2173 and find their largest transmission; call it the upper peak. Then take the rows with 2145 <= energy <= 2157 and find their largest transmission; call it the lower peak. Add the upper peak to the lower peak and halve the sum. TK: 5.10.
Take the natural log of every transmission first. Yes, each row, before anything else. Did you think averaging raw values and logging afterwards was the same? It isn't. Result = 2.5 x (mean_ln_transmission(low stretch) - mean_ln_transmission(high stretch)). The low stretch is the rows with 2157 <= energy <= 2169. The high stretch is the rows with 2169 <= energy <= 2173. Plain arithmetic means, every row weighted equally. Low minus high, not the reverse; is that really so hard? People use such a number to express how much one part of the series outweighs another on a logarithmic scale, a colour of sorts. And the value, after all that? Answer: 0.5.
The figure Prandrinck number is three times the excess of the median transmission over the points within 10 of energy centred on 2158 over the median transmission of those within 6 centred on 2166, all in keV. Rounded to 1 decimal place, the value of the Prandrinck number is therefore 2.0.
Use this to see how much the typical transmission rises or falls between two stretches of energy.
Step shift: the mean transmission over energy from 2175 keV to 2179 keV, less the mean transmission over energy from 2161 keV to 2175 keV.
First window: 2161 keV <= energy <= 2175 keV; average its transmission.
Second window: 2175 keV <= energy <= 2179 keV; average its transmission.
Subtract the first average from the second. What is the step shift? -0.4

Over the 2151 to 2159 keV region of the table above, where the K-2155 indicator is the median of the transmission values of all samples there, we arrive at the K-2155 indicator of 5.10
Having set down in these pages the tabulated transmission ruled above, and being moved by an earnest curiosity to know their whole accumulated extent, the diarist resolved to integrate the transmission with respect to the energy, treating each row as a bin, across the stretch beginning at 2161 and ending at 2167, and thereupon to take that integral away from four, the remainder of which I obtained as -23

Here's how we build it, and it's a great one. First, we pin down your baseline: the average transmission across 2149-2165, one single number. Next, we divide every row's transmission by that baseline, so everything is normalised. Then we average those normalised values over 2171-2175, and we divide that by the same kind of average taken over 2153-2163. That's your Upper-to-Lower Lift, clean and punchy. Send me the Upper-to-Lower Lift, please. 0.72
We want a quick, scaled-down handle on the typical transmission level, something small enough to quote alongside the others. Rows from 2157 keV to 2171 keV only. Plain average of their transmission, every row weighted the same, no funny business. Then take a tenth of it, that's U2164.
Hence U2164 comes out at 0.45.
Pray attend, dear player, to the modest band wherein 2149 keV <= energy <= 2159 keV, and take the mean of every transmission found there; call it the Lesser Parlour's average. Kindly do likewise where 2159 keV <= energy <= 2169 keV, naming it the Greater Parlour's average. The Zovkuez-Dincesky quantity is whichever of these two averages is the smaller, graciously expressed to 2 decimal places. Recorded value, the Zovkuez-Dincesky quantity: 4.48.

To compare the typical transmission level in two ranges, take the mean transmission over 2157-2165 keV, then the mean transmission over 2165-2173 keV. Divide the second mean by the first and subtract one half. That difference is 0.33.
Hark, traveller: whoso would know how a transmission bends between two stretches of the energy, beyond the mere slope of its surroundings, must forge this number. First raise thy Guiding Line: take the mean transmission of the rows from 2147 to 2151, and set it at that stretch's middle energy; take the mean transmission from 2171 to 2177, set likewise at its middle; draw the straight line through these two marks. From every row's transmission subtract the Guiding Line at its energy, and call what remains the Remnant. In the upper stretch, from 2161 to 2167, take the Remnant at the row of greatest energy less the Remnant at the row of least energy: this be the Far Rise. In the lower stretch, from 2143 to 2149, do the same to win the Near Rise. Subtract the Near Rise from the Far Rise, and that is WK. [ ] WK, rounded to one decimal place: -0.6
